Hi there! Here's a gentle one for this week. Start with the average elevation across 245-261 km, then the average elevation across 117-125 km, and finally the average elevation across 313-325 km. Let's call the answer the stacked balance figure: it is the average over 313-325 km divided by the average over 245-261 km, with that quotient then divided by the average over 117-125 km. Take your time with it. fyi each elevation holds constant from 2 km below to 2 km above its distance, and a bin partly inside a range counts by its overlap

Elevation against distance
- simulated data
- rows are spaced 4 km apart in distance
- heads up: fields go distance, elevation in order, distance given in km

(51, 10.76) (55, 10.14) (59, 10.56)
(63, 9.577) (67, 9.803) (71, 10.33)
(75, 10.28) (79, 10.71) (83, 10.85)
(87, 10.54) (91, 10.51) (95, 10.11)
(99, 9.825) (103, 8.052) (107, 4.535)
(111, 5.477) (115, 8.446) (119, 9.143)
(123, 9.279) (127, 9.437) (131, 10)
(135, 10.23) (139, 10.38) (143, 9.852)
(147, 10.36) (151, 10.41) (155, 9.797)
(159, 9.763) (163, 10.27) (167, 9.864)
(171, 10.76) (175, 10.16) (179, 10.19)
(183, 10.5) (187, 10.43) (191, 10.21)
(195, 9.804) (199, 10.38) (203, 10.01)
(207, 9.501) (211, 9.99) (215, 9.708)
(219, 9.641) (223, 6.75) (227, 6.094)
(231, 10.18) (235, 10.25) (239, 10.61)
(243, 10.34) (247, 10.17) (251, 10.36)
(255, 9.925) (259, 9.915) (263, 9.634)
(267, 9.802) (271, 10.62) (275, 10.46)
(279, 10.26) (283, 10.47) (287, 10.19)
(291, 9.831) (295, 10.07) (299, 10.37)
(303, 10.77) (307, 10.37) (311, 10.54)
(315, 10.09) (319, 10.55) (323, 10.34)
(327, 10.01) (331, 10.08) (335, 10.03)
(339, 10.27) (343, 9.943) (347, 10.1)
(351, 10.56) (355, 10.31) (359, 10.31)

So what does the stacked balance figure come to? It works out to 0.111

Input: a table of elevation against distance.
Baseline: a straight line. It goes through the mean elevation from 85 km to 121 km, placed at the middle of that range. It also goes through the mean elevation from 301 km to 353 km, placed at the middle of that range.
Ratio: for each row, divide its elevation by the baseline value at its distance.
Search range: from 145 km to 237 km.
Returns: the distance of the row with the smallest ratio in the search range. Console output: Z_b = 227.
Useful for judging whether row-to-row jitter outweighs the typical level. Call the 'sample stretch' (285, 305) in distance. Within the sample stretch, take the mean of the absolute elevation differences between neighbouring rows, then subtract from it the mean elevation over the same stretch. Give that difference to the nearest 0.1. -9.9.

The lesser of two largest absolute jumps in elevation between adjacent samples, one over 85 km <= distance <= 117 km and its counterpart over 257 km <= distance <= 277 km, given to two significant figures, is 0.82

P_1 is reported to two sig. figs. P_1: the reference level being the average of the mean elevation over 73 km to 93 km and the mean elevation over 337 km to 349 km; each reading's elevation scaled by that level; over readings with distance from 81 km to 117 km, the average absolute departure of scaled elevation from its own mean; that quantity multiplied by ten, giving 1.8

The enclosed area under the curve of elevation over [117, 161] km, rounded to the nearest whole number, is 435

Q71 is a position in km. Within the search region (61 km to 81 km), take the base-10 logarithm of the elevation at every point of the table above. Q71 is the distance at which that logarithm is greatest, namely 79 km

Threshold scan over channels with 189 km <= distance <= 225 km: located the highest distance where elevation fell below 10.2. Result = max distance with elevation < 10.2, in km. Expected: 223 km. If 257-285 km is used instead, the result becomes 267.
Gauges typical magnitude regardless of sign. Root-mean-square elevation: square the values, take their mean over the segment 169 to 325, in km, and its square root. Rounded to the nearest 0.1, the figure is 10.0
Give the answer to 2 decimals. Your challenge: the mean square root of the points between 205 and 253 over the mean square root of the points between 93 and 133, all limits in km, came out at 1.06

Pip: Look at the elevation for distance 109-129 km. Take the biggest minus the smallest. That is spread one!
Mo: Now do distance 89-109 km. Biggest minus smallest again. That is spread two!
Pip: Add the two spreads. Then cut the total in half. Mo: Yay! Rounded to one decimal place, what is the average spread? 5.0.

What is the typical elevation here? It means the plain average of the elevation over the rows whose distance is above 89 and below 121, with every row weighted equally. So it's 8.3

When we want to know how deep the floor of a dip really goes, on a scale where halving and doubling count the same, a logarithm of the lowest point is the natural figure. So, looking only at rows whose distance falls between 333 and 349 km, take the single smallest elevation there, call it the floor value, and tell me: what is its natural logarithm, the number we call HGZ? 2.297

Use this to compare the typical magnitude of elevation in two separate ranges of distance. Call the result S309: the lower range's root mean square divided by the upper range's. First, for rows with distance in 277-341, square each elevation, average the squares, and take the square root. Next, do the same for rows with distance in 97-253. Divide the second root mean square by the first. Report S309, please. 0.94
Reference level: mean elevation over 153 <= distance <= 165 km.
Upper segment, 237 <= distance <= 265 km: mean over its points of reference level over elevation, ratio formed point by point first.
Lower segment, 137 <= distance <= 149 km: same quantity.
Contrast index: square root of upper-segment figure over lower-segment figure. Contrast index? 1.00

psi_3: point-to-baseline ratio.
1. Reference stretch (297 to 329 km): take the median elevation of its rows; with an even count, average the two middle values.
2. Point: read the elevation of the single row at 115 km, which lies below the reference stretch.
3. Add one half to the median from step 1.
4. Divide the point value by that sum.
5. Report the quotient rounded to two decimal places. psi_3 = 0.78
